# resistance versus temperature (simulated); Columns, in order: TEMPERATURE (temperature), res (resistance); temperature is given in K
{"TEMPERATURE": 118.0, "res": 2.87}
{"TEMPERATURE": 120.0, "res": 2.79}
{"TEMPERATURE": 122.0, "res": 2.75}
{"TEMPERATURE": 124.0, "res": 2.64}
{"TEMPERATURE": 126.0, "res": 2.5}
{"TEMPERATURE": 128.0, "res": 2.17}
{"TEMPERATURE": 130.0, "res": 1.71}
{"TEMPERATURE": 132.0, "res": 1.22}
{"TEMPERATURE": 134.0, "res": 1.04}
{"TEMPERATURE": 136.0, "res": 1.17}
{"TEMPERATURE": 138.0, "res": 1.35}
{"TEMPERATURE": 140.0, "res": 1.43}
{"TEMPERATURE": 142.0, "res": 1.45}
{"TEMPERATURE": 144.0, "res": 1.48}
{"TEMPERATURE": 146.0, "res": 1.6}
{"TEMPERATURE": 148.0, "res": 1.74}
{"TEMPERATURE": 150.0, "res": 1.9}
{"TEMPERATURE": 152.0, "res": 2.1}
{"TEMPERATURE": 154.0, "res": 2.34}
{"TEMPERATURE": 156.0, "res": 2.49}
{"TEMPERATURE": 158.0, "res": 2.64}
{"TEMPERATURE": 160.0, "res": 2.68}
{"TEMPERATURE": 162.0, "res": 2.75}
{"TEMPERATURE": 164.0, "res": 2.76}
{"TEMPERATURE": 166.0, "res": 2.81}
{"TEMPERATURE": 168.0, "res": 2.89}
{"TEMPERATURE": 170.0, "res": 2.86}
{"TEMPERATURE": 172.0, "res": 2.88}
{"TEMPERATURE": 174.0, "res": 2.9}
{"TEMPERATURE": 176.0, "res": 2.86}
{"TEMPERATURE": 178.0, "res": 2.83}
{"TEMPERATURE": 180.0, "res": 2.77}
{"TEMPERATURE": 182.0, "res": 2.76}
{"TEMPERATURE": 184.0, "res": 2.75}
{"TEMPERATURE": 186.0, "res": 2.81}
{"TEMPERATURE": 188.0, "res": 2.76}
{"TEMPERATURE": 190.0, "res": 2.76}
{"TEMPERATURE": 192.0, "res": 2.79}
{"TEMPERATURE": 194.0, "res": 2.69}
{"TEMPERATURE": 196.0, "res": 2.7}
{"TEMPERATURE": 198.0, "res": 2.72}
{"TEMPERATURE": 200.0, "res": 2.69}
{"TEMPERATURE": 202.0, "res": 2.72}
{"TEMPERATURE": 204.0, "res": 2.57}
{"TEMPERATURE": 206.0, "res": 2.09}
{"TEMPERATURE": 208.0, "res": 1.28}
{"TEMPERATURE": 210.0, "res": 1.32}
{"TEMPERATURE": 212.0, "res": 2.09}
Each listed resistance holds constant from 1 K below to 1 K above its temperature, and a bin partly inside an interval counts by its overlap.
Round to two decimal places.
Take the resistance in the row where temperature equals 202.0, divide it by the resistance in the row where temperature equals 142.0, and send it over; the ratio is 1.88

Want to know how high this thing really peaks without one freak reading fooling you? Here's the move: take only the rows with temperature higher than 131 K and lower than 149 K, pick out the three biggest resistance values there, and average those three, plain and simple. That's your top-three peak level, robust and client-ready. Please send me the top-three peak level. 1.61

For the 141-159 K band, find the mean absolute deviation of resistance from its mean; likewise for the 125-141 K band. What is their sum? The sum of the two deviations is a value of 0.8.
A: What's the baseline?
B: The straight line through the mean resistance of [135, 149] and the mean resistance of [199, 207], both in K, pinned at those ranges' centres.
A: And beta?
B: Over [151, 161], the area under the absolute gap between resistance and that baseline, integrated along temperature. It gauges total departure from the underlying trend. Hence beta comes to 7.5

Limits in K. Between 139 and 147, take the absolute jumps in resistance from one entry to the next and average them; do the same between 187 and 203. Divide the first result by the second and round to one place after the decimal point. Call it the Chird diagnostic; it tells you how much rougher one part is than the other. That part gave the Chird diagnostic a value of 1.8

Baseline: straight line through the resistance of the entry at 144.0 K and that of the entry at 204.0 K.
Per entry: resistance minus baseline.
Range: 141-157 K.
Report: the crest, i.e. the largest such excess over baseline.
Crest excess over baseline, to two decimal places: 0.79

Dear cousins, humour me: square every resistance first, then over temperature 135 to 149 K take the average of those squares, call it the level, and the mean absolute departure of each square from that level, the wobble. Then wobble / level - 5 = -4.8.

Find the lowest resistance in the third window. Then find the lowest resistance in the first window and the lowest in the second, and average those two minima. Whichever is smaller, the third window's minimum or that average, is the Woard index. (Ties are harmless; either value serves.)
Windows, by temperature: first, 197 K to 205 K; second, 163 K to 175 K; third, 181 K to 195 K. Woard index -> 2.7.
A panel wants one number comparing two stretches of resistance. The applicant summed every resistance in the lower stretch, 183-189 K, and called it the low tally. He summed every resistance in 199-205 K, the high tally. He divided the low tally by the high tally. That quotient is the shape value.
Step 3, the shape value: 1.04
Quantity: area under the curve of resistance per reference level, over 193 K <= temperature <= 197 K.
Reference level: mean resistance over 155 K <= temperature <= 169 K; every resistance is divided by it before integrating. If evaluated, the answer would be 4.0 K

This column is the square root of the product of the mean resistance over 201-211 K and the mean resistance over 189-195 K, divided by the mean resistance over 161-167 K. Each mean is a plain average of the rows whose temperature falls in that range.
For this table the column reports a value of 0.84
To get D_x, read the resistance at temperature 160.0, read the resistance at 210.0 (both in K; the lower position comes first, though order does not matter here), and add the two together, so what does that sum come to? 4.00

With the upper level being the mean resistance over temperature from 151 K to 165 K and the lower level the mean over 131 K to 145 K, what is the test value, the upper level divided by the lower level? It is 1.94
